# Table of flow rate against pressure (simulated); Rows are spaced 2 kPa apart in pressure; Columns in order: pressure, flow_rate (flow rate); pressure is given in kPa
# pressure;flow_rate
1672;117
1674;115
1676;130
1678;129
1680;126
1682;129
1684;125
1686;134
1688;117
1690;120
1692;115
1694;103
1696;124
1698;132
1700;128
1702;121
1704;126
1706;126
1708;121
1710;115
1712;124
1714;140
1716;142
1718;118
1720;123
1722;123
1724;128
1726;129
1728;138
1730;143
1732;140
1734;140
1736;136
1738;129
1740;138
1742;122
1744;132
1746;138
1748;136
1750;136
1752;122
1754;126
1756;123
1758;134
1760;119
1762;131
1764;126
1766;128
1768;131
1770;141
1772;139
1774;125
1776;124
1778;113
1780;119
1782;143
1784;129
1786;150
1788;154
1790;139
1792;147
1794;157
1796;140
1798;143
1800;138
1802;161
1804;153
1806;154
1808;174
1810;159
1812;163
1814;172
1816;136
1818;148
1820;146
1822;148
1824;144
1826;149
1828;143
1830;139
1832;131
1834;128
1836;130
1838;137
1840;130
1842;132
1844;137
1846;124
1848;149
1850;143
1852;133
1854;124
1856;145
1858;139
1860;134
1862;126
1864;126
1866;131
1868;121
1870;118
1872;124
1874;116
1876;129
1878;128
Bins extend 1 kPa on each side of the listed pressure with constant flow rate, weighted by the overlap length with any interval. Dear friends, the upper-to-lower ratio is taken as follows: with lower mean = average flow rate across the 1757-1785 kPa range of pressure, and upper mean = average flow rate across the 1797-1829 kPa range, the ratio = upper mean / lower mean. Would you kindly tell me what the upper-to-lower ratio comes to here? 1.18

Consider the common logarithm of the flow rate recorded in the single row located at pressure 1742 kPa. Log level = 2.09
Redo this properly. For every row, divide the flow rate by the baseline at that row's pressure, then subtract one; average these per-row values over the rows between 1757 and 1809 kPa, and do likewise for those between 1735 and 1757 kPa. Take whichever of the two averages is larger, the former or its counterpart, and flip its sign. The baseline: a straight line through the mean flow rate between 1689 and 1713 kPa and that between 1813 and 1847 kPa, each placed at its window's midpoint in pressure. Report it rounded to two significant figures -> -0.044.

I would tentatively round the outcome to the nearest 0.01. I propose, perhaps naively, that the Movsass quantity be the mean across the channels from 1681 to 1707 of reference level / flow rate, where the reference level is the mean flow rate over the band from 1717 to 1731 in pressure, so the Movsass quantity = 1.05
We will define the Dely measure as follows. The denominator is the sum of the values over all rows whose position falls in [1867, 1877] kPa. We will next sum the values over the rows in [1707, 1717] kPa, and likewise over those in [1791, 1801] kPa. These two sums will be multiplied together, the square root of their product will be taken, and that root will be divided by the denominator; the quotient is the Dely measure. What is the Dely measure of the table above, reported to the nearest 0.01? 1.12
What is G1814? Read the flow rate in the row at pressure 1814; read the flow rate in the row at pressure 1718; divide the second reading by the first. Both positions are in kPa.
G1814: 0.69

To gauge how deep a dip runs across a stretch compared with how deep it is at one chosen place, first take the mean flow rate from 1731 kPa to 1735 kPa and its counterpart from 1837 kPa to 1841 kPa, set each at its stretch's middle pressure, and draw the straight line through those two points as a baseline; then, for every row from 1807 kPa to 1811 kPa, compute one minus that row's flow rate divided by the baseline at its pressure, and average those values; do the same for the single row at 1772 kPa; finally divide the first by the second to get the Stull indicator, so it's 22.8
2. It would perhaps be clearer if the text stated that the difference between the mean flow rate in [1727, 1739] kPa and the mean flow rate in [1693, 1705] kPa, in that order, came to 15.3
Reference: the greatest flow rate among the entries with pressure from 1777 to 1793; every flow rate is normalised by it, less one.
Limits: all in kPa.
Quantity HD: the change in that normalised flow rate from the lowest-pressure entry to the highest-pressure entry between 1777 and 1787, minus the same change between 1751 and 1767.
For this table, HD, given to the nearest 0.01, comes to 0.20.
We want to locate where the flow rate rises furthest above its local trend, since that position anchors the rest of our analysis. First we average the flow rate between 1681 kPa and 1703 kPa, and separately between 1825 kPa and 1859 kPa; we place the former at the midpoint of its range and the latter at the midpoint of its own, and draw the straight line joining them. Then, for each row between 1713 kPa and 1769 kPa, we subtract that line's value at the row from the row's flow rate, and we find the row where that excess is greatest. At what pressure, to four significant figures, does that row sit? 1716 kPa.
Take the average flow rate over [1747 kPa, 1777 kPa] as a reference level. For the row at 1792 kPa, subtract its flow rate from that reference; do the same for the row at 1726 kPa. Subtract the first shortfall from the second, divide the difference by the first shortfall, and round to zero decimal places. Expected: -1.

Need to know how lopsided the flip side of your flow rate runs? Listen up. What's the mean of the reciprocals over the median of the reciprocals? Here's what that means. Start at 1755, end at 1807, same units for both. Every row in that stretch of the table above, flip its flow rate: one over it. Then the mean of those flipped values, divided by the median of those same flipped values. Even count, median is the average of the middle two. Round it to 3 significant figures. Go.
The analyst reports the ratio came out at 1.02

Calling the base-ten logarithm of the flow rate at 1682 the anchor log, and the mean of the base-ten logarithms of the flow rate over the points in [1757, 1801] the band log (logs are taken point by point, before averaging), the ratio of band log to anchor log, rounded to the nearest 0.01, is 1.01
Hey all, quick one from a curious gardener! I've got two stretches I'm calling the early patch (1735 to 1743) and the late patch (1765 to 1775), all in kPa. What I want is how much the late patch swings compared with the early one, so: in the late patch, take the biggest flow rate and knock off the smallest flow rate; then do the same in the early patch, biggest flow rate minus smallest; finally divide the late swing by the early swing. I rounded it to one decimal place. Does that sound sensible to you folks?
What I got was 1.0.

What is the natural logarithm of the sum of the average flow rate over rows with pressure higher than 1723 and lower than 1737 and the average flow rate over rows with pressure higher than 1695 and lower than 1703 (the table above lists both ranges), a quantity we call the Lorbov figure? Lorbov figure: 5.57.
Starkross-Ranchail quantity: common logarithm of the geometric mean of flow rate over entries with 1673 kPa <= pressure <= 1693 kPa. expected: 2.09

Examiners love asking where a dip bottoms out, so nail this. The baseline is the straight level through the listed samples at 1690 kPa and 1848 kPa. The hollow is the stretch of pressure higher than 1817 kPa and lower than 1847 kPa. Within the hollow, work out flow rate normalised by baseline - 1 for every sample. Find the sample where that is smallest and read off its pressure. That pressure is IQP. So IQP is 1846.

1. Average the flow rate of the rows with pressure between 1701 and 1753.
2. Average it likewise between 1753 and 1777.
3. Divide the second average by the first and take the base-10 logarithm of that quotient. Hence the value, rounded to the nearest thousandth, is -0.004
